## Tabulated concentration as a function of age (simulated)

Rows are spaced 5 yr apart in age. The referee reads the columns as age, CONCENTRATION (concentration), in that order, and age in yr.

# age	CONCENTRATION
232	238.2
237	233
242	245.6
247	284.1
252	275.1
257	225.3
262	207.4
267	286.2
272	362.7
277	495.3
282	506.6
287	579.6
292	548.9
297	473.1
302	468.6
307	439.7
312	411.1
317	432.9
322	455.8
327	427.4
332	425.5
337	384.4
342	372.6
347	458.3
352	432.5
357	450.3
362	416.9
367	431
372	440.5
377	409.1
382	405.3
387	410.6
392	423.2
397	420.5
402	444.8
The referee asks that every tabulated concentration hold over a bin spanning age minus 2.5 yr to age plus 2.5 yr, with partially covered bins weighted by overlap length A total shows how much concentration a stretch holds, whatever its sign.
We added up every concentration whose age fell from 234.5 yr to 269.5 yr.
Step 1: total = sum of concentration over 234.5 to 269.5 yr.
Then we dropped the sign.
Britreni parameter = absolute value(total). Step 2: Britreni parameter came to 1757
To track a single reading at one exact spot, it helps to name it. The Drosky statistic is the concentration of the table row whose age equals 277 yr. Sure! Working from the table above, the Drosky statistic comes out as 495.3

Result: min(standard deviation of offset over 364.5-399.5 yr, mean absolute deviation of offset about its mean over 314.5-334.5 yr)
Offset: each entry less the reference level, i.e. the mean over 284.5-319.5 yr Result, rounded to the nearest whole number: 10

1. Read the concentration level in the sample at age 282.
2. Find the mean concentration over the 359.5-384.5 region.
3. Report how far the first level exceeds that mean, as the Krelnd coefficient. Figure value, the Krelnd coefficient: 86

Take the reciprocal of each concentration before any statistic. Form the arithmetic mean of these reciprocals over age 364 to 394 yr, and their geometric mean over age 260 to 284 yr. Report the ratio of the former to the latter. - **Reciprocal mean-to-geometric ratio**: 0.84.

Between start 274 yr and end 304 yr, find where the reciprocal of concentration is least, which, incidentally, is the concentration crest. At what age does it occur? 287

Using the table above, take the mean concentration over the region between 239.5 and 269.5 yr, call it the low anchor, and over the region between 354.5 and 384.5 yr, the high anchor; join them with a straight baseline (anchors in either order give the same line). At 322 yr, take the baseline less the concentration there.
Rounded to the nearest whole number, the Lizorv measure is -101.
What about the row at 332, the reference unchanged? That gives -56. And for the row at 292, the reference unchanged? -239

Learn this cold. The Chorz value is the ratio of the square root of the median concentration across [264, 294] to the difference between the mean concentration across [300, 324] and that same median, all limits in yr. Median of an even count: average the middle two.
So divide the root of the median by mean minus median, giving -0.4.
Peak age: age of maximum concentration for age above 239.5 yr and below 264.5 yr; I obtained 247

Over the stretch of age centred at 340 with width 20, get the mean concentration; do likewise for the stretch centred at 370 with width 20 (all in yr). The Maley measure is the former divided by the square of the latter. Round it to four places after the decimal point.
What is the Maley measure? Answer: 0.0023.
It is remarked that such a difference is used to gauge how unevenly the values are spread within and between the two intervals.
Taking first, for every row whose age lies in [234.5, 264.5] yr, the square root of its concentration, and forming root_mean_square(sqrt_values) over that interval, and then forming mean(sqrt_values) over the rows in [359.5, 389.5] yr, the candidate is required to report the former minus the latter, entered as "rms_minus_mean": -4.8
